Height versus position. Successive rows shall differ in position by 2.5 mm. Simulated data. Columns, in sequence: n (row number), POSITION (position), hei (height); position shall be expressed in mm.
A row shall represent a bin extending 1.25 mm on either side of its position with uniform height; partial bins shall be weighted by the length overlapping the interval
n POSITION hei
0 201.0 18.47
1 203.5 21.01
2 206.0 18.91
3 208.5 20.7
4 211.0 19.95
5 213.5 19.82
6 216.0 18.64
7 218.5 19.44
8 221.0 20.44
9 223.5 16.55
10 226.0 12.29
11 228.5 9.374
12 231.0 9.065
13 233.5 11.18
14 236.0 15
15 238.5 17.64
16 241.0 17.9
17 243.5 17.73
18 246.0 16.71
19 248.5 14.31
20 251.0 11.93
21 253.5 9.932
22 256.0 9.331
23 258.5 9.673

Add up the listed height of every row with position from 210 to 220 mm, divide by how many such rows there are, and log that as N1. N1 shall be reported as 19.5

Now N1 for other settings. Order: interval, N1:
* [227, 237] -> 11.2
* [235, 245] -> 17.1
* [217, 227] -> 17.2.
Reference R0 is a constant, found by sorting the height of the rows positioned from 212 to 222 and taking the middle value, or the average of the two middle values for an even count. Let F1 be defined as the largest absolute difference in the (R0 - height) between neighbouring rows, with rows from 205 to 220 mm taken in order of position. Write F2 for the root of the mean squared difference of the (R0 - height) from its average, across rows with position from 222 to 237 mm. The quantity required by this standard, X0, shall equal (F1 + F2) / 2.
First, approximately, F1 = 1.8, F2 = 2.8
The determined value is 2.3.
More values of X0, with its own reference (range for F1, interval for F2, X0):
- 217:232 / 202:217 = 2.6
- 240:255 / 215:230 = 3.2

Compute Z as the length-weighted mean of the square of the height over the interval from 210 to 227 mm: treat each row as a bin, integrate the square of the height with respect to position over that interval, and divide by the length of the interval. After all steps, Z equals 339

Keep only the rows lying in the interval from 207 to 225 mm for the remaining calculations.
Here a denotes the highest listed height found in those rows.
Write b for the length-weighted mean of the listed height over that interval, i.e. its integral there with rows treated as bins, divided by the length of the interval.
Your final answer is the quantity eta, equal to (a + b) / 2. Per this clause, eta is 20.0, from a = 20.7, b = 19.3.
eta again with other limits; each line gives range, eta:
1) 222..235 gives 14.2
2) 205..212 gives 20.3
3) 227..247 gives 16.1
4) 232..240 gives 16.1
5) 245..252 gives 15.5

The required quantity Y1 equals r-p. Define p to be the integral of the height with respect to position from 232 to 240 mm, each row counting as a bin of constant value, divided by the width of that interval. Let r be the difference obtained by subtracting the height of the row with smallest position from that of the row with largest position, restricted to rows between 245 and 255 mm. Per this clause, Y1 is -21.3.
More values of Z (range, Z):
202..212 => 405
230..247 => 238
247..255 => 151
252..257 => 96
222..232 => 157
